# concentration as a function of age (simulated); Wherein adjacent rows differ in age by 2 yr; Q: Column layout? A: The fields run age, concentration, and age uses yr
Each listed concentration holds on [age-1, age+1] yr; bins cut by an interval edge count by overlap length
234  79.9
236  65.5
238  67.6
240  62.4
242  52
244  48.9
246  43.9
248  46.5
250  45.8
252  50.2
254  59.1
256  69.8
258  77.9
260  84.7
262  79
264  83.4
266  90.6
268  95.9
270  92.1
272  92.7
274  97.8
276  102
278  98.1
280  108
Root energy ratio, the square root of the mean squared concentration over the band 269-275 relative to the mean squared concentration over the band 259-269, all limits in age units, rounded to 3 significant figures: 1.08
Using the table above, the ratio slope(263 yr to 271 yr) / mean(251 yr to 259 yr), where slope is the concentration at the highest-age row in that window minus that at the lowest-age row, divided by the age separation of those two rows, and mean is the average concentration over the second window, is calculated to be 0.023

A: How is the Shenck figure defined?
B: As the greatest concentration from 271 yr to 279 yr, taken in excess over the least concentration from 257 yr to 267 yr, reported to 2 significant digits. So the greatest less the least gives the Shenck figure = 24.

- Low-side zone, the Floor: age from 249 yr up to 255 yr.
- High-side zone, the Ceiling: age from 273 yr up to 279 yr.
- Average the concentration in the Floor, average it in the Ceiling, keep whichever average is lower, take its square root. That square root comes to 7.2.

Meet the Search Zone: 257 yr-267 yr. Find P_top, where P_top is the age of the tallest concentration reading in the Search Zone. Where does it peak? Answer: 266 yr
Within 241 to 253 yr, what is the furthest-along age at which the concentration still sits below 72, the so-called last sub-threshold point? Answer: 252 yr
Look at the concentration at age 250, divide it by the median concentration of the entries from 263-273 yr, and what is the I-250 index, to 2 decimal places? 0.50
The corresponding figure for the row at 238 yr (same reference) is 0.73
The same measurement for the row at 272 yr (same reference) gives 1.01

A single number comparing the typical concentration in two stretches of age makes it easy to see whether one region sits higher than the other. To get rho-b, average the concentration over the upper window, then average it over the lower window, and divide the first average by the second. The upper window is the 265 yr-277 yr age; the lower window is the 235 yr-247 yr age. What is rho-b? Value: 1.68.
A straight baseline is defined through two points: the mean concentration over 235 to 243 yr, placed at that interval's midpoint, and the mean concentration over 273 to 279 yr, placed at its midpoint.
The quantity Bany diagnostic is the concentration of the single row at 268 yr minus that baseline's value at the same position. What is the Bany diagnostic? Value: 5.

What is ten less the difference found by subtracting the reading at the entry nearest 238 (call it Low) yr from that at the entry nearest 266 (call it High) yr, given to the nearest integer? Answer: -13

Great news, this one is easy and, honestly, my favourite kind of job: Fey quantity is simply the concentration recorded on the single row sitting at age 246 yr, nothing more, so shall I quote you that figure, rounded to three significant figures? 43.9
